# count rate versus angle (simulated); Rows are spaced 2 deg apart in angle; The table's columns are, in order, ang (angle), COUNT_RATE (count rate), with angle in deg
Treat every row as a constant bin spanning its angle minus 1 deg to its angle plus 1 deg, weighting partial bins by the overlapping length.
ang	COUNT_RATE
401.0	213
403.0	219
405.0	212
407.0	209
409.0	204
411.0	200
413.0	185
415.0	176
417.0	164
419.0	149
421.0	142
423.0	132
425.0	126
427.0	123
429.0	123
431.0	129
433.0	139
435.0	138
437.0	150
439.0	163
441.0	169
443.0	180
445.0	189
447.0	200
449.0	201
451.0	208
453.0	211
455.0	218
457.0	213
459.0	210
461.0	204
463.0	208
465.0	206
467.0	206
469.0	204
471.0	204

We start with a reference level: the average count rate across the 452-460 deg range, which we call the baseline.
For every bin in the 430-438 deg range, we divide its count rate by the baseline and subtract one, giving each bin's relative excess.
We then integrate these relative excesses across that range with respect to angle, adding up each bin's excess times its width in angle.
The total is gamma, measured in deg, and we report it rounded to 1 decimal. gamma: -2.8 deg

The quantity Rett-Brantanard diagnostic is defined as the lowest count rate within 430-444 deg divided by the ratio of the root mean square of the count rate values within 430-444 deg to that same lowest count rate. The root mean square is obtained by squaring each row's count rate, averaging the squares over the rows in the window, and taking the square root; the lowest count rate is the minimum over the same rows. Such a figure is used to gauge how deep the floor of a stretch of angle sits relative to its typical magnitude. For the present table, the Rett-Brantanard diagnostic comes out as 108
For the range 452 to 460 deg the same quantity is 207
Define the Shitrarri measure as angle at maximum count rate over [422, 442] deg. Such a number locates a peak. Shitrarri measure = 441.0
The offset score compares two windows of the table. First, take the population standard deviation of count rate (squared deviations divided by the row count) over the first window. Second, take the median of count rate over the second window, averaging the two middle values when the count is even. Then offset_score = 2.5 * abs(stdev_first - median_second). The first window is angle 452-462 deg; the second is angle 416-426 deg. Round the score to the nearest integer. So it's 344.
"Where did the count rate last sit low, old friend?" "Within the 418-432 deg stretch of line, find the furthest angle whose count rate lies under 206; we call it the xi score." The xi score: 431.0 deg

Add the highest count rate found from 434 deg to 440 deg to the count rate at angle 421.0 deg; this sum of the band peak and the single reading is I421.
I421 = 305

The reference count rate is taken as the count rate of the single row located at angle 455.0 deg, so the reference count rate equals 218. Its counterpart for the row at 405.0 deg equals 212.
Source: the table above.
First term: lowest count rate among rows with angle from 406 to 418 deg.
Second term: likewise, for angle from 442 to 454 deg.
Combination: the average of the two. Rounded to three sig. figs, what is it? 172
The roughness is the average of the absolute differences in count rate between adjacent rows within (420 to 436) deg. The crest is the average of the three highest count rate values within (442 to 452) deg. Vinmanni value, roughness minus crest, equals -198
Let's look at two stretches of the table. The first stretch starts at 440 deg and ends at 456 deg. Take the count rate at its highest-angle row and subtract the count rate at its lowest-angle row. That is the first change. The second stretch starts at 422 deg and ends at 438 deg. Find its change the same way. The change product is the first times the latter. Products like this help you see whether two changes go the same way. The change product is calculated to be 882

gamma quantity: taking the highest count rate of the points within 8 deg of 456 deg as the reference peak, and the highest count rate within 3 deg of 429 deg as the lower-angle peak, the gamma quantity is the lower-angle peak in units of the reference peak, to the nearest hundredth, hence 0.59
